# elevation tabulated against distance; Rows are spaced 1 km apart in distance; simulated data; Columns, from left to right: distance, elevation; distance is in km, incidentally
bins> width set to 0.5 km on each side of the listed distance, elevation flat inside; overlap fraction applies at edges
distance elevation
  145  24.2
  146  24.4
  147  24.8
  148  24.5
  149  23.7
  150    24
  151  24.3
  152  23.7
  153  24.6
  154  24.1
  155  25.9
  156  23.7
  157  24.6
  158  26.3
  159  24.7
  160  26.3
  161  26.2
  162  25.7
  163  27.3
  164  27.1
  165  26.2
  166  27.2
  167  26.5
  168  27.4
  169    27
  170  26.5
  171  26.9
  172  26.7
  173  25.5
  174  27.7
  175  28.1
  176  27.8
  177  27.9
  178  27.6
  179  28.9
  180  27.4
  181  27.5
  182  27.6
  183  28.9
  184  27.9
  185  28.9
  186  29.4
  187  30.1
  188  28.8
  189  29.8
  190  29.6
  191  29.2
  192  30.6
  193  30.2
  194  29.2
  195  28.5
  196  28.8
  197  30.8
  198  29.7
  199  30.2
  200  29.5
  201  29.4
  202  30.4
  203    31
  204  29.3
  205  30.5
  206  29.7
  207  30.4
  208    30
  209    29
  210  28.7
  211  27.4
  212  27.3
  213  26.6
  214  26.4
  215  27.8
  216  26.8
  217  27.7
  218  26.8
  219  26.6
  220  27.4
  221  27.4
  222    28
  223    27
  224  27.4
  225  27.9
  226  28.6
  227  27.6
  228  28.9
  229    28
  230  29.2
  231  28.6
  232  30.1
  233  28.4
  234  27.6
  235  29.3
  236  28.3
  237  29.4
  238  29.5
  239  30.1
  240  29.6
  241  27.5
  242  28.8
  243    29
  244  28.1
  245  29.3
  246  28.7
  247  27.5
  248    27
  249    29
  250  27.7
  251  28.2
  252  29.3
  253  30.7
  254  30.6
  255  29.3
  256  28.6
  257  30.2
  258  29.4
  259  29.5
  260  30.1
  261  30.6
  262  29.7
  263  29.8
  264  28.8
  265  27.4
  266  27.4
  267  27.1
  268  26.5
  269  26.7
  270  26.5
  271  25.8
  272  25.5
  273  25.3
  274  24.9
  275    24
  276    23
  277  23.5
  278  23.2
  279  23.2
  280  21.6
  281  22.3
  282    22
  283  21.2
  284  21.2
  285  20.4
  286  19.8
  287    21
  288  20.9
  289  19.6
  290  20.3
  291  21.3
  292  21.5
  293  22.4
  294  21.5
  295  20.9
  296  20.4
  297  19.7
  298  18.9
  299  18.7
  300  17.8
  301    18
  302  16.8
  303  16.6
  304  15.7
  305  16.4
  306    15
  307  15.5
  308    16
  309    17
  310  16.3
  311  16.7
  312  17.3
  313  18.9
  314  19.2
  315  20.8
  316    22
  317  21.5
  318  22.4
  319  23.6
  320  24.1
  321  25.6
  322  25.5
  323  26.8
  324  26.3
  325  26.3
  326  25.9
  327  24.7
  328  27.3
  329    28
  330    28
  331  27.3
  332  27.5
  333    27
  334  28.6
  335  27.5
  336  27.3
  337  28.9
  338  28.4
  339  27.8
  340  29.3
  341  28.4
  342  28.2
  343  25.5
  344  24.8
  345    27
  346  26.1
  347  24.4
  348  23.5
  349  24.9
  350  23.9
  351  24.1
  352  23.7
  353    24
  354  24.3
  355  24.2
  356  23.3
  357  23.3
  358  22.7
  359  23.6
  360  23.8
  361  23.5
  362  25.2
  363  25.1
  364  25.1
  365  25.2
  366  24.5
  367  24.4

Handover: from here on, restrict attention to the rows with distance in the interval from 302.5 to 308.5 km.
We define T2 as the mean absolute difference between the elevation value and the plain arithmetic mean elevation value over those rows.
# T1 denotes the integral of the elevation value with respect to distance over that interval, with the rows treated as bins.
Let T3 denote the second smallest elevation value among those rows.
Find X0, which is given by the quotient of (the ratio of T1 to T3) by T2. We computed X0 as 13.2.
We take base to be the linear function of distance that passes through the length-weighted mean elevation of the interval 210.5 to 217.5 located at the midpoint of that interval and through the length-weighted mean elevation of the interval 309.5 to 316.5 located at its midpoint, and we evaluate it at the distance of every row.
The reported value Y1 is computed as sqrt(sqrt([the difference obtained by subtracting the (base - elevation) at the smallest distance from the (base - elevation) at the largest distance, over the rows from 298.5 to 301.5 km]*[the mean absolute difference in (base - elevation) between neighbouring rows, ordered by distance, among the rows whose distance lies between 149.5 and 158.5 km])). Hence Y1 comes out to 0.88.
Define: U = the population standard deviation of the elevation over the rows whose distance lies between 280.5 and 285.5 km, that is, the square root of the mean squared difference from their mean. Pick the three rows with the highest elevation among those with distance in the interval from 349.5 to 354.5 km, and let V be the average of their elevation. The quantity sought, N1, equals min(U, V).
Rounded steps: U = 0.67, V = 24.1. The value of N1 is 0.67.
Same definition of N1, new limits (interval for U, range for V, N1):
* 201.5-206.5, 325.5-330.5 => 0.60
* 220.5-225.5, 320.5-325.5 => 0.37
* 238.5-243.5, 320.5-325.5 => 0.88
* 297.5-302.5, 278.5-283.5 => 0.74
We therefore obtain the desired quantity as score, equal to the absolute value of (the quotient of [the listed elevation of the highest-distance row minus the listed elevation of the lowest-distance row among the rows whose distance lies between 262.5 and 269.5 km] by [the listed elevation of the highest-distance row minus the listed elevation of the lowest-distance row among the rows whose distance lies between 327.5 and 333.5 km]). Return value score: 10.3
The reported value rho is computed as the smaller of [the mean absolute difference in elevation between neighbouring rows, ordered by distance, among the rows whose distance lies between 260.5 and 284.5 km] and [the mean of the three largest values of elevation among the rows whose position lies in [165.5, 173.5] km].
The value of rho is 0.54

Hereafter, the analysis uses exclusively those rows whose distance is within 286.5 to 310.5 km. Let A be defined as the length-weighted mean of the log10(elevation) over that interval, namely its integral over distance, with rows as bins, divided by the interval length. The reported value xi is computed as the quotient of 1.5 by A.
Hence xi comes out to 1.18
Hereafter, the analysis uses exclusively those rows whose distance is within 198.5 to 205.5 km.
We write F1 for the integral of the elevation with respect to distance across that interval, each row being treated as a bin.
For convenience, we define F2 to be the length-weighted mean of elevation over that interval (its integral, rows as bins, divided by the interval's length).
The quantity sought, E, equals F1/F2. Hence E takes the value 7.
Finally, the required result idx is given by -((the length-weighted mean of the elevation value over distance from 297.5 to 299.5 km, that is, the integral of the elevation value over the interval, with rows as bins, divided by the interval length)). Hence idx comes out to -18.8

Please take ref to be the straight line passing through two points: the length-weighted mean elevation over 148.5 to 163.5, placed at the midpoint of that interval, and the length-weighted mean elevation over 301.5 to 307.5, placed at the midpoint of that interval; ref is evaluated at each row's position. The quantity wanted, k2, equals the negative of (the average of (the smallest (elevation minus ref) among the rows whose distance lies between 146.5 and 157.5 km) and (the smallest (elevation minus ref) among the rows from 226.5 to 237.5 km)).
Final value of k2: -3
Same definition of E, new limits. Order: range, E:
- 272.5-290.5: 18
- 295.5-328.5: 33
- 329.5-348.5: 19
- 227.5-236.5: 9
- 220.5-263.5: 43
